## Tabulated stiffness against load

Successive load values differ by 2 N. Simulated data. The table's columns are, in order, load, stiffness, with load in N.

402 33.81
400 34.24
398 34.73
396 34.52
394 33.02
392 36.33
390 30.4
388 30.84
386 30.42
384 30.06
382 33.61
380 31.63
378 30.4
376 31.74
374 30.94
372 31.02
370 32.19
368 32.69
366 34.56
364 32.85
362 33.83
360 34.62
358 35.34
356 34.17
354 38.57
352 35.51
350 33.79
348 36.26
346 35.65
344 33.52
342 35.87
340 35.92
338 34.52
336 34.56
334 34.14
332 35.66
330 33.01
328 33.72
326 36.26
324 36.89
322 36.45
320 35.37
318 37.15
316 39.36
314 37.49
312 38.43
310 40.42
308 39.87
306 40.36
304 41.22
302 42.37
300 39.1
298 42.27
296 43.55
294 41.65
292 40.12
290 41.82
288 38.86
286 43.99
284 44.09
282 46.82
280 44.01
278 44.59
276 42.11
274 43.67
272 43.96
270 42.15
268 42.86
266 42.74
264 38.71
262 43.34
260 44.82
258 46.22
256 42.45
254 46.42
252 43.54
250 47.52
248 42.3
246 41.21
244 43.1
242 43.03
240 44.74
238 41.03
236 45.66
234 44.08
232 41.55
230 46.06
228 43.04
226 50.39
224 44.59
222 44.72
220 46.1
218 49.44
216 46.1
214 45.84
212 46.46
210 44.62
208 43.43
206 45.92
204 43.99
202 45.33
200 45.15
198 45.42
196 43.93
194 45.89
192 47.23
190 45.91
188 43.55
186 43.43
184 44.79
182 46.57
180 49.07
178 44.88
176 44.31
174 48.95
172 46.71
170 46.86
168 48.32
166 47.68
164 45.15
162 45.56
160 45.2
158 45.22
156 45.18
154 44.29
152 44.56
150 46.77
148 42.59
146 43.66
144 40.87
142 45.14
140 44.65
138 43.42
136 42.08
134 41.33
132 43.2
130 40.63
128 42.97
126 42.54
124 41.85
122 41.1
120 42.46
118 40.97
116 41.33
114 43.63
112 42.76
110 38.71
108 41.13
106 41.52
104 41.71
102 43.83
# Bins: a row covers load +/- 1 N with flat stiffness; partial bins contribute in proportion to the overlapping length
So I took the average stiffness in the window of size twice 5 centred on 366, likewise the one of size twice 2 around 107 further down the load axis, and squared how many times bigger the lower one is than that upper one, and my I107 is 1.55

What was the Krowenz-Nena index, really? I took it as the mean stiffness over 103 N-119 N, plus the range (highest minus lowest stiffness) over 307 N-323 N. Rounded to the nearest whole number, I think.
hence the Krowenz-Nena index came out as 47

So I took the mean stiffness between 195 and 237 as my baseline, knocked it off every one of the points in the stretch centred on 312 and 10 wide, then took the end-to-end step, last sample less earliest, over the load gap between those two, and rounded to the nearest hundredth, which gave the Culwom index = -0.06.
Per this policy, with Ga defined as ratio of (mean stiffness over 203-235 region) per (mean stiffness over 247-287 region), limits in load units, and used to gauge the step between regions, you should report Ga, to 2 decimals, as 1.04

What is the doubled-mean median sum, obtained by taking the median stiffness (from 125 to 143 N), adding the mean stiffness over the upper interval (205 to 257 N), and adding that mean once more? 132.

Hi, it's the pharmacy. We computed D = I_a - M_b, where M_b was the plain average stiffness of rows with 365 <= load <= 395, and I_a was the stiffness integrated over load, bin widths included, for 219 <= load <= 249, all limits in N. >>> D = 1291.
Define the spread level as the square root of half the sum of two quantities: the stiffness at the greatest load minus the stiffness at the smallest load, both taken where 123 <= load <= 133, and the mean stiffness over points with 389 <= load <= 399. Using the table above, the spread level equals 4.19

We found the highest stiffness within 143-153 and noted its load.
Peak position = 150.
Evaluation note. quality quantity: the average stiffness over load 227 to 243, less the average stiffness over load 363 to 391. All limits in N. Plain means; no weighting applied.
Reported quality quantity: 12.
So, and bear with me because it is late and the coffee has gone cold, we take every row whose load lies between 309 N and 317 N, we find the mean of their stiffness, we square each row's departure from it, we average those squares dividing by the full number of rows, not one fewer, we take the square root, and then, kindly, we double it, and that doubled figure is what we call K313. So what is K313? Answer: 2.2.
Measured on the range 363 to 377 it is 2.3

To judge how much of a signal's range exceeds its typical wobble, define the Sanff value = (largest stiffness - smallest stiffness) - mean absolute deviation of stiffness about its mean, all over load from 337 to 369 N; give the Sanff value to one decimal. 4.7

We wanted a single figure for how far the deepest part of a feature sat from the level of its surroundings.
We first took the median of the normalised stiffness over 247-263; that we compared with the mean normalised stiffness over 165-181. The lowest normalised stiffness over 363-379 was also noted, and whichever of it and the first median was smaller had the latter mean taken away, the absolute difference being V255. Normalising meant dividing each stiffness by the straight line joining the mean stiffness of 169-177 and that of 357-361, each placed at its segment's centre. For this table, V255 0.11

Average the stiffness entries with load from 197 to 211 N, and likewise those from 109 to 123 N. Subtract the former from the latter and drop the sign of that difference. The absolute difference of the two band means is 3.3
